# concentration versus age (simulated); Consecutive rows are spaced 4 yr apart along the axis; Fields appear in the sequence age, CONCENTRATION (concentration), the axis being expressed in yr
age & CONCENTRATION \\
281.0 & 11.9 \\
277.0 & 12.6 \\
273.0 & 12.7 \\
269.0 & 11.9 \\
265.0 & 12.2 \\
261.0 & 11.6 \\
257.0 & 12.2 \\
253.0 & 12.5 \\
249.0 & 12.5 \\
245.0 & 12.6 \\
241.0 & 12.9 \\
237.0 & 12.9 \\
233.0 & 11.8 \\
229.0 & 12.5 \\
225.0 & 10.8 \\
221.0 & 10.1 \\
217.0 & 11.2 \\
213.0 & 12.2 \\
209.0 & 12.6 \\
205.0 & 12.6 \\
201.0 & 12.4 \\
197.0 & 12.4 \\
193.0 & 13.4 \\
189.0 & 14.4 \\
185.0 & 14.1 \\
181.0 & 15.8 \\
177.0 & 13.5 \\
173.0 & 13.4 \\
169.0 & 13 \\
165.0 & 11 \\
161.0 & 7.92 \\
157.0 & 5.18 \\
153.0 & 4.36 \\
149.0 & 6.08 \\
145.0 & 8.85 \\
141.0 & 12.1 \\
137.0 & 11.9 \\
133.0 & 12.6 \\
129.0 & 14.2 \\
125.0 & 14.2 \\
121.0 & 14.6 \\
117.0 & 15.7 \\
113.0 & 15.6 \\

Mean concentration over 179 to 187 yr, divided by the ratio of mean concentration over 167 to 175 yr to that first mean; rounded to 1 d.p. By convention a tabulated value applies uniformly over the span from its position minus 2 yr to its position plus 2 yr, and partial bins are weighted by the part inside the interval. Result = 16.9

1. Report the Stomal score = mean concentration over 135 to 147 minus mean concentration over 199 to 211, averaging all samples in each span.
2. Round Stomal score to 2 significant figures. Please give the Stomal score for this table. -1.6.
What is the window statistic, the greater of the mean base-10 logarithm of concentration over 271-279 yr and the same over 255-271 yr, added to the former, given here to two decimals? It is 2.20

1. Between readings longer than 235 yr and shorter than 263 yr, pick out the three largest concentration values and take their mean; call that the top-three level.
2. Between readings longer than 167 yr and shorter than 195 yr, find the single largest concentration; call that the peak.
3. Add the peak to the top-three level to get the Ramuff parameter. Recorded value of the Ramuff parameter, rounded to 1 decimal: 28.6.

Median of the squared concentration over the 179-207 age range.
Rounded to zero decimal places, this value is 180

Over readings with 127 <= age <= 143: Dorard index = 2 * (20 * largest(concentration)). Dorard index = 568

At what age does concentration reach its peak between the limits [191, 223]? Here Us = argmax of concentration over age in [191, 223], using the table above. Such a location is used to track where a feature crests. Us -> 193.0 yr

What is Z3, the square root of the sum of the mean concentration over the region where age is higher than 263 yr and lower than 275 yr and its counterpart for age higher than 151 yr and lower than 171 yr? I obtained 4.53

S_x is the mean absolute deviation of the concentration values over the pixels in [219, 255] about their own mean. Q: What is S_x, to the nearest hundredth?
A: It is 0.78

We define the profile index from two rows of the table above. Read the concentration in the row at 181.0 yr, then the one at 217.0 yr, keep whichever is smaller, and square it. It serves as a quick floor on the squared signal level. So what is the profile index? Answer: 125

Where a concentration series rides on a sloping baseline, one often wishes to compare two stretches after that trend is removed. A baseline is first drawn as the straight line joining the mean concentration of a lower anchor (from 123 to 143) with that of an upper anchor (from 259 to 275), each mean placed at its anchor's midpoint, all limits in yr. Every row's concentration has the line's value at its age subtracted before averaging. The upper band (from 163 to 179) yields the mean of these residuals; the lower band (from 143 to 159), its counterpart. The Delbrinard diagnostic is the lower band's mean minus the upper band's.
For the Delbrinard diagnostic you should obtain -6.7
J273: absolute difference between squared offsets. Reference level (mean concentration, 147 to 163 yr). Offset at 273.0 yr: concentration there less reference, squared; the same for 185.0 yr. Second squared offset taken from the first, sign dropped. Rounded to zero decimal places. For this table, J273 21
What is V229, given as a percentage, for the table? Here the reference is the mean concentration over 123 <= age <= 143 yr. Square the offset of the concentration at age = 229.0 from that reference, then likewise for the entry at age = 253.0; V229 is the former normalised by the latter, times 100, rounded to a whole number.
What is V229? 100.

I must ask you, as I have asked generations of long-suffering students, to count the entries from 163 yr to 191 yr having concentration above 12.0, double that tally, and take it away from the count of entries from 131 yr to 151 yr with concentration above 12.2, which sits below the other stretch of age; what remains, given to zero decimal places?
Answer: -11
